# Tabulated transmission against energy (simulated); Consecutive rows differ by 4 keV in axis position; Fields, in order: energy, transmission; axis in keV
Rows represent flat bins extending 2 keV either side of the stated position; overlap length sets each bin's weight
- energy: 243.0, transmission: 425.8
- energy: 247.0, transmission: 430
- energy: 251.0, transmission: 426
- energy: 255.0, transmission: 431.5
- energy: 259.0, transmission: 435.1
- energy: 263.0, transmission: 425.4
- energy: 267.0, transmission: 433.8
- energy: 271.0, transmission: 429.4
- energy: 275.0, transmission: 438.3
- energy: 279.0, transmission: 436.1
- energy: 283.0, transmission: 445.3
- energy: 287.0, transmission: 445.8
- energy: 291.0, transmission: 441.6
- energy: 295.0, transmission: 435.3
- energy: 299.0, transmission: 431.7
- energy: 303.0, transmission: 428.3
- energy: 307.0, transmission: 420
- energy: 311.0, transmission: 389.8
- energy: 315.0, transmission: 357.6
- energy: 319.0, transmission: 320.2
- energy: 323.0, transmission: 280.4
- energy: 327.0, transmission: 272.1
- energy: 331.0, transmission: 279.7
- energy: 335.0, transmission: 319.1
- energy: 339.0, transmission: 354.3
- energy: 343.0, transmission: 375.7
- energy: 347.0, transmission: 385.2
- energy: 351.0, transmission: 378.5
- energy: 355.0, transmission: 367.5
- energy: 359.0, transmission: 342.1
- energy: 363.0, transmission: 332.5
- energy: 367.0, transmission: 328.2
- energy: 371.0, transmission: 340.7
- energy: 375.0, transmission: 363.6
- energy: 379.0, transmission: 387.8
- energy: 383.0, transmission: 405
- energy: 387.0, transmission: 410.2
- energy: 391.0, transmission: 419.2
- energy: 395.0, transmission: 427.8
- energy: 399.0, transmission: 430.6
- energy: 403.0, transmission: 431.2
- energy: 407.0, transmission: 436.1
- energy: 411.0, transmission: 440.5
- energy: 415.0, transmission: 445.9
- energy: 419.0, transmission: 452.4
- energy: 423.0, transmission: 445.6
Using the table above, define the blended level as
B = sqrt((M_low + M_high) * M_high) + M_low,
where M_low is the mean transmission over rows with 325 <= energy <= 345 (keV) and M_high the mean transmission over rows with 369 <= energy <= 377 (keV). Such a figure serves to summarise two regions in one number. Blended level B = 807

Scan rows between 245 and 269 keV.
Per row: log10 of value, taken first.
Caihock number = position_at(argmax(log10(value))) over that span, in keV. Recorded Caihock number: 259.0 keV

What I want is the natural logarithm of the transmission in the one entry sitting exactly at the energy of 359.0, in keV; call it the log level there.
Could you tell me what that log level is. 5.84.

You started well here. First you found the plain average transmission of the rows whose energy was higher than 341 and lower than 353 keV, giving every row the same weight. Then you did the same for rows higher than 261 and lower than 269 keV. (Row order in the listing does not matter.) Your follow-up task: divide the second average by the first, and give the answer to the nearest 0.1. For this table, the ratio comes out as 1.1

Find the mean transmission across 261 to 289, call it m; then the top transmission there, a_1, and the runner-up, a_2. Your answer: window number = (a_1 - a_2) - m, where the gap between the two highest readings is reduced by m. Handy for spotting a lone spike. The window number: -436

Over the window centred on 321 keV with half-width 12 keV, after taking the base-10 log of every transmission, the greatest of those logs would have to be 2.59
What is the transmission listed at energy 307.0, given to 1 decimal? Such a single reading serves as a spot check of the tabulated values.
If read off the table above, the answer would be 420.0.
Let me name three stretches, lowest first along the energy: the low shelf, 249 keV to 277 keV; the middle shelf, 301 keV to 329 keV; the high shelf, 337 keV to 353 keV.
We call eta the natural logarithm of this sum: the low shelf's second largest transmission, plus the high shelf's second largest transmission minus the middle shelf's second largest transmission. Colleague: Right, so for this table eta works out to 5.98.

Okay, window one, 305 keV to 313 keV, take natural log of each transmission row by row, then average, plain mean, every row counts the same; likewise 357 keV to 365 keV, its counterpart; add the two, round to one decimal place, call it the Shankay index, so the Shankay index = 11.8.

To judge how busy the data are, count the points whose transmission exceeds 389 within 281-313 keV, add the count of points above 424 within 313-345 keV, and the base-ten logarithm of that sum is 0.90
